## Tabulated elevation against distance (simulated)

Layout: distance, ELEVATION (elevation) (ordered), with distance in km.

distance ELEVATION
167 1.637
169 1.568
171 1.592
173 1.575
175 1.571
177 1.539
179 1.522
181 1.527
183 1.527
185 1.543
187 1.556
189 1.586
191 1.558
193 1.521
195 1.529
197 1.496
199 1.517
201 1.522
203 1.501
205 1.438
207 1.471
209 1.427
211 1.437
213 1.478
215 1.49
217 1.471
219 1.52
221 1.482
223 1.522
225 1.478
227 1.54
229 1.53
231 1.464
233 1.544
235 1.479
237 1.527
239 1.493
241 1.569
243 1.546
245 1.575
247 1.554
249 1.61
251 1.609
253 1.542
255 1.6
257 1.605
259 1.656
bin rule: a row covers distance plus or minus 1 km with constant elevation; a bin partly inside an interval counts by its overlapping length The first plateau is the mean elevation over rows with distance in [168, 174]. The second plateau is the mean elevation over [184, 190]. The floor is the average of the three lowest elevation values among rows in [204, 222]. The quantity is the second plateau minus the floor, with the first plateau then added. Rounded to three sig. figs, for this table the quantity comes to 1.71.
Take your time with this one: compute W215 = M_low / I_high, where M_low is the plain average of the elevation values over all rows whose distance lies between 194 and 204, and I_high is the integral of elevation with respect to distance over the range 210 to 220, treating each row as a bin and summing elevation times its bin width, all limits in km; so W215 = 0.102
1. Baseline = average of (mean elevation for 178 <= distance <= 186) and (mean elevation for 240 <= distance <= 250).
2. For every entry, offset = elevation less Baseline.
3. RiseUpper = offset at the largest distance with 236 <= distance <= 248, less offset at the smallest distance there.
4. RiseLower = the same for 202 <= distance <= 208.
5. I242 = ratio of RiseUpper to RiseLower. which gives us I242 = -0.90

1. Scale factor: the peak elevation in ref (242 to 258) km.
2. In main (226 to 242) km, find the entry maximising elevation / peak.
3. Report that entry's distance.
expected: 241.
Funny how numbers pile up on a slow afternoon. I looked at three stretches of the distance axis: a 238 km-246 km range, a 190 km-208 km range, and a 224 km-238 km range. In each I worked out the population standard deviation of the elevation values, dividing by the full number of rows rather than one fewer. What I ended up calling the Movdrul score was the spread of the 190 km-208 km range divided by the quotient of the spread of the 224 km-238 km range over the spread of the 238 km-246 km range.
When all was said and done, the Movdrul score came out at 0.034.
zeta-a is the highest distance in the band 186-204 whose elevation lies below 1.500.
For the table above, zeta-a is 197 km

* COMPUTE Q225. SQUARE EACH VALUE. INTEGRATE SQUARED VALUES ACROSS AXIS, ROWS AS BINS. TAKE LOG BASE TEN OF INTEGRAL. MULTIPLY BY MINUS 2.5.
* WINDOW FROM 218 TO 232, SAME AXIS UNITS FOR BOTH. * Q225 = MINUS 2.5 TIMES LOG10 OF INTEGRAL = -3.8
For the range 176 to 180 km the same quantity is -2.4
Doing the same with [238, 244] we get -2.9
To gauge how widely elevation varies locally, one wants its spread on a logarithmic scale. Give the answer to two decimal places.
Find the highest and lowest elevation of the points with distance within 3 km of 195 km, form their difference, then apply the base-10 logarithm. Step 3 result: -1.48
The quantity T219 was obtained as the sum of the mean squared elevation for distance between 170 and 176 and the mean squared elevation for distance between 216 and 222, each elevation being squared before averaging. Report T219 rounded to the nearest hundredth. 4.72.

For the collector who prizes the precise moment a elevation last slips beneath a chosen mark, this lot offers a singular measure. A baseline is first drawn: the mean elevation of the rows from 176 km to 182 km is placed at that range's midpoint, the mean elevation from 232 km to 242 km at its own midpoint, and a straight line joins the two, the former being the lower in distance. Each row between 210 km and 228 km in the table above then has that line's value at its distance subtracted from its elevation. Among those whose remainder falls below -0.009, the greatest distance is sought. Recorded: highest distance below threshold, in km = 225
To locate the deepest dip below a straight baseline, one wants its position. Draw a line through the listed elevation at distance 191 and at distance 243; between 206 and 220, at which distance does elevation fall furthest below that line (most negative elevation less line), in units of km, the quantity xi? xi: 209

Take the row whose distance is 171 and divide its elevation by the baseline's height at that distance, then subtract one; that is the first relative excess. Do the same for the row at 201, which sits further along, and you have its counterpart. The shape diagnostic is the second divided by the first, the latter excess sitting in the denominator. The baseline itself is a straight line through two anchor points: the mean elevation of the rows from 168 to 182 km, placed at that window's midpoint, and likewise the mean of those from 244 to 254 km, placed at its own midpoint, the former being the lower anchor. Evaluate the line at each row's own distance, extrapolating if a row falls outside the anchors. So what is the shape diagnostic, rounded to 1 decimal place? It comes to -1.1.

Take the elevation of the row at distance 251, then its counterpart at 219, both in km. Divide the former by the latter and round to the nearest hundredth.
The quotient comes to 1.06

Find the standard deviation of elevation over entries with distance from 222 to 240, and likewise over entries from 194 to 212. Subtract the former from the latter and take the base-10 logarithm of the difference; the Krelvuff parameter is -2.0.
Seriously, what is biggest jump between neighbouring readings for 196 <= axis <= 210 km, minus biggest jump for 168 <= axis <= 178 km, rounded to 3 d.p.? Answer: 0.031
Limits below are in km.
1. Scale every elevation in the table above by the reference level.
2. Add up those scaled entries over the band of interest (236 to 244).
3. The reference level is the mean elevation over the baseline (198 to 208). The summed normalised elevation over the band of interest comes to 4.1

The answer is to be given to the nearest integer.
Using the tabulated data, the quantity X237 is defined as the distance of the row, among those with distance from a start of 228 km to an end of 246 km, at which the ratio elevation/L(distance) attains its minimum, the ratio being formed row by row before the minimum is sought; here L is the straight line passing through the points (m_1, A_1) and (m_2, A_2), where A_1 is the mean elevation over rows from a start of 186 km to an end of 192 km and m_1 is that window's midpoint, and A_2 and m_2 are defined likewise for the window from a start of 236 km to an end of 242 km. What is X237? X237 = 231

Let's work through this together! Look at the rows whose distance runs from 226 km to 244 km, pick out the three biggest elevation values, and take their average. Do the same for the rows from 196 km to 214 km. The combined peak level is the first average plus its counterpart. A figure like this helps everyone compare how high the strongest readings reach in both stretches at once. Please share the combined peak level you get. 3.066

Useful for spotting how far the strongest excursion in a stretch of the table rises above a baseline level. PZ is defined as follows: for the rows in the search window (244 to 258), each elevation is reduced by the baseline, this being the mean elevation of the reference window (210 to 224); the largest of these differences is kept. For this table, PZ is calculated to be 0.124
